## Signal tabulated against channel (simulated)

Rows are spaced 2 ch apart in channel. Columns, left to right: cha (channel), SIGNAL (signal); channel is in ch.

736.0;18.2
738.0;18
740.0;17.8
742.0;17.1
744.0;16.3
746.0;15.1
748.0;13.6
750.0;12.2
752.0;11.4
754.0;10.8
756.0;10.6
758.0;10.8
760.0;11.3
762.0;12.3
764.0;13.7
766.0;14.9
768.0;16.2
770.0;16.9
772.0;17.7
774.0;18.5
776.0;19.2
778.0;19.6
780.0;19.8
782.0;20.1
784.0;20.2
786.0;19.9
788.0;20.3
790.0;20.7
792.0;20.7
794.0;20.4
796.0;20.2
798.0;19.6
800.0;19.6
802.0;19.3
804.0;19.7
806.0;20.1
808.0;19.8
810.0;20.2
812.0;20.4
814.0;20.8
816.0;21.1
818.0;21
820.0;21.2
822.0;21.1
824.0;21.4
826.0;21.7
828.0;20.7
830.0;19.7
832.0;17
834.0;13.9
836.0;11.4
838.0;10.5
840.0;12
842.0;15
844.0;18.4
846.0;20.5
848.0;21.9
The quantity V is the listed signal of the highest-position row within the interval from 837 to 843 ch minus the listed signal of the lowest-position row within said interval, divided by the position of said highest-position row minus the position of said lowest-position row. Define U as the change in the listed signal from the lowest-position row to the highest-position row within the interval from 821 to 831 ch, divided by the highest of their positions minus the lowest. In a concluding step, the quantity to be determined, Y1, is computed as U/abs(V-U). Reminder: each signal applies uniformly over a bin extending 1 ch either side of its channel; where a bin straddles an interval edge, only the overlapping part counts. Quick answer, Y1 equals -0.1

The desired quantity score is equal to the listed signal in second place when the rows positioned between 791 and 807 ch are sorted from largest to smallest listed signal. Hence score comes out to 20.4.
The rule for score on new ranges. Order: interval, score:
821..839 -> 21.4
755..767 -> 13.7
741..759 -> 16.3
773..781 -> 19.6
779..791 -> 20.3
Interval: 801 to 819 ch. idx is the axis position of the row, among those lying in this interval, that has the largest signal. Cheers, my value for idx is 816.0 ch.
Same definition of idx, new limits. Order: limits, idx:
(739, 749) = 740.0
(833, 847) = 846.0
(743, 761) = 744.0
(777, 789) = 788.0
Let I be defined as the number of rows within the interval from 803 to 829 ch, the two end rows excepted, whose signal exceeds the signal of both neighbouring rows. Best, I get 4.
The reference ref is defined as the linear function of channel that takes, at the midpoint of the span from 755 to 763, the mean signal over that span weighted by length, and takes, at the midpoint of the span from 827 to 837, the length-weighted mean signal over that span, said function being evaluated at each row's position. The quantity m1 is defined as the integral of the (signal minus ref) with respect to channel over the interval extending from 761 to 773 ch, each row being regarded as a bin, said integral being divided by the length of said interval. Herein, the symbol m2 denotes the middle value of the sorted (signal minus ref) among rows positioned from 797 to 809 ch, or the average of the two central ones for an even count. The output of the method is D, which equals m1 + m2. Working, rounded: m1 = 3.5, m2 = 5.3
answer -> 9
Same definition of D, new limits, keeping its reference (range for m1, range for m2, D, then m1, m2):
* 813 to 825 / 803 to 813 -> 11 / 5.5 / 5.3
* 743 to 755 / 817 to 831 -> 8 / 2.7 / 5.4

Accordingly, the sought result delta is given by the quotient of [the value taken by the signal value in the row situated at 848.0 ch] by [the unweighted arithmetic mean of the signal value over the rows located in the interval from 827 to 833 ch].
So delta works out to 1.14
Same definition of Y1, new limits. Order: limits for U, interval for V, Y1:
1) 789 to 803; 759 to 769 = -0.2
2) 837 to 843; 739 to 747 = 0.7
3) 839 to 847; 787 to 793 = 1.1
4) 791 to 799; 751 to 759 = -2.2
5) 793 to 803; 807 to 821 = -0.5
